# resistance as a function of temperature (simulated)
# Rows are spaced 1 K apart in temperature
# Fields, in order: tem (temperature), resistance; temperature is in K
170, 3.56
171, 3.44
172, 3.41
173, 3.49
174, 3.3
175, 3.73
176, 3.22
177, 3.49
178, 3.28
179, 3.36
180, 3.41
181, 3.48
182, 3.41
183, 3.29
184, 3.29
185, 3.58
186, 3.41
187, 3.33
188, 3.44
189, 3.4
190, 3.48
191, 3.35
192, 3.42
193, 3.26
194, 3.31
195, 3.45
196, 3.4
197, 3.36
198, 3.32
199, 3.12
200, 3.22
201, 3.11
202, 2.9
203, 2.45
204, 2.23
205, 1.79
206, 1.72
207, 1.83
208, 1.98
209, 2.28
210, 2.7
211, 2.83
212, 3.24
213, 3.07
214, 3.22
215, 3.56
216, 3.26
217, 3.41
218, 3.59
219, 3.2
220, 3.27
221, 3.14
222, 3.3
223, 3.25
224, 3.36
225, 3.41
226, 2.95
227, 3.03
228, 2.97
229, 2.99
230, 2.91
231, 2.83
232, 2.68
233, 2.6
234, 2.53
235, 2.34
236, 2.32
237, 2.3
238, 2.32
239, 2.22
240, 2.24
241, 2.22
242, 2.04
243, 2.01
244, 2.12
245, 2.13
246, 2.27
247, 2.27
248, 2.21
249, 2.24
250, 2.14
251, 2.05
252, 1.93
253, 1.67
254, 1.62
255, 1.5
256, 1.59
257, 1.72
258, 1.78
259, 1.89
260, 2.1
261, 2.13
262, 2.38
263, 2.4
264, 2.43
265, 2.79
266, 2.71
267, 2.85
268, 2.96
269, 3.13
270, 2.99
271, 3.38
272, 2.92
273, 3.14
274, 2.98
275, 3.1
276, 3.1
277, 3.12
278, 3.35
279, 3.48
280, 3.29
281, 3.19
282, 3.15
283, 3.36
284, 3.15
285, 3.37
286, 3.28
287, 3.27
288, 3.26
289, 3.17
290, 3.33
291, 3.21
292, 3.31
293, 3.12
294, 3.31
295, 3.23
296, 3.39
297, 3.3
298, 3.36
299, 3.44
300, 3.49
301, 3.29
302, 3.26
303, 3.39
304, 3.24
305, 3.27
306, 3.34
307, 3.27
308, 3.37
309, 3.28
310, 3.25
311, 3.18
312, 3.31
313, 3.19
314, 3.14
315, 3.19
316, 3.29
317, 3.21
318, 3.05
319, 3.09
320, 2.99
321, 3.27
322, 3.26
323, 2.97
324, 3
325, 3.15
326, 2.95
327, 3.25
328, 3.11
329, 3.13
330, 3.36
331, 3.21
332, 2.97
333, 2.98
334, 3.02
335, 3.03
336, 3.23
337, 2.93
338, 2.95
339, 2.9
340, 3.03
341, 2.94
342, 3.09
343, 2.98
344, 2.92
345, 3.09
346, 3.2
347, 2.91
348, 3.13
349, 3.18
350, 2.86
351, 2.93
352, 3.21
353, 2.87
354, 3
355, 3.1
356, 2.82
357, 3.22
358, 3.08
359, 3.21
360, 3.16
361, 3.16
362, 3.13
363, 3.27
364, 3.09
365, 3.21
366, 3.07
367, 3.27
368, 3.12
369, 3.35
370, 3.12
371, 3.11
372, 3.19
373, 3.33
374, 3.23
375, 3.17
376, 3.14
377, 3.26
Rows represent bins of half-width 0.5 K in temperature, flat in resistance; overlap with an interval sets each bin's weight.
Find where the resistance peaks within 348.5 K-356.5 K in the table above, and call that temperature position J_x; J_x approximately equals 352 K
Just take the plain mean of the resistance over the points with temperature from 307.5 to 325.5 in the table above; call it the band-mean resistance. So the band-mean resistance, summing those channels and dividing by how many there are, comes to 3.18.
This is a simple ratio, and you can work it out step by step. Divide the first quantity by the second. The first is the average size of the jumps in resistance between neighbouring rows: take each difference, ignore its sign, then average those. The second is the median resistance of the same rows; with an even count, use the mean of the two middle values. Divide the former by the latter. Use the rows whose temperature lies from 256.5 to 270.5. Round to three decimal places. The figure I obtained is 0.054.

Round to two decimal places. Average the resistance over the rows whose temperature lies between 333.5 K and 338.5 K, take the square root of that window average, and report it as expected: 1.74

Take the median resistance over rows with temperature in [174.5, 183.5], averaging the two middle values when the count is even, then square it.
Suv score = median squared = 12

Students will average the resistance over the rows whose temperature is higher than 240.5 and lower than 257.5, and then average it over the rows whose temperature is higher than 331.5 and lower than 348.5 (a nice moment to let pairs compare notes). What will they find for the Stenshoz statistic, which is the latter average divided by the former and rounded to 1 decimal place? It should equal 1.5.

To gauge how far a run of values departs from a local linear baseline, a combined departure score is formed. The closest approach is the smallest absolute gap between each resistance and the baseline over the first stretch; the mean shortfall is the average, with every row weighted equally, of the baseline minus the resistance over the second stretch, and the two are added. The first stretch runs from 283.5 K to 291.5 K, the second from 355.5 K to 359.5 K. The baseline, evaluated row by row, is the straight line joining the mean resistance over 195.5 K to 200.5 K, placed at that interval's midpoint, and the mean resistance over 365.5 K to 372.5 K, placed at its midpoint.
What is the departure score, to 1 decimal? 0.1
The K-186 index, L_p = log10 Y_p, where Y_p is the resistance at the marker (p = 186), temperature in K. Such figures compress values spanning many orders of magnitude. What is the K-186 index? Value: 0.53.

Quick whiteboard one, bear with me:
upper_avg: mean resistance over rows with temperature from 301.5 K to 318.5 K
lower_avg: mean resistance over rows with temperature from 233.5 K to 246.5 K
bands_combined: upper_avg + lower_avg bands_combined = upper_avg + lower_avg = 5.5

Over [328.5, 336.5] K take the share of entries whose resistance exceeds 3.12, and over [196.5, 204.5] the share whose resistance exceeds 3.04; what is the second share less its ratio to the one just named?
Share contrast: -0.6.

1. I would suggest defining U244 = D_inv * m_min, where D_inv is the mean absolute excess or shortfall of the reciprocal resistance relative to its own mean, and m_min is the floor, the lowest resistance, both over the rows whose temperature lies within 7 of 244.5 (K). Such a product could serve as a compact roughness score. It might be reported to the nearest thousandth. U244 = 0.035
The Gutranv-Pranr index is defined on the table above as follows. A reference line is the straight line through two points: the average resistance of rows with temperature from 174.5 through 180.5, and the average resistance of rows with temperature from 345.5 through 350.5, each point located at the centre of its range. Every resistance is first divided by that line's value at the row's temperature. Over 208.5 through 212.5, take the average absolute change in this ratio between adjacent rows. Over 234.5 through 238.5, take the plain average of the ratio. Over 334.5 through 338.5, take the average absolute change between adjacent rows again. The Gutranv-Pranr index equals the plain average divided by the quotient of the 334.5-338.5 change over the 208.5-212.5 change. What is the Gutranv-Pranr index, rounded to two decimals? 1.20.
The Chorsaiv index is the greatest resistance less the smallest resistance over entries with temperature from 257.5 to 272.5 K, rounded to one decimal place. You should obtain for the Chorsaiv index 1.6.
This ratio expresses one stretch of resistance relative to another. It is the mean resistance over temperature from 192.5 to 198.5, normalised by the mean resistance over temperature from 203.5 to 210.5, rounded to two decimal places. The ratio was 1.61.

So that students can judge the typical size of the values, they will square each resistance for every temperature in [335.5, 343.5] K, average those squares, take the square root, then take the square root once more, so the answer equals 1.73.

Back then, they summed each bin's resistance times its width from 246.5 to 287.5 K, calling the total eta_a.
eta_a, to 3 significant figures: 108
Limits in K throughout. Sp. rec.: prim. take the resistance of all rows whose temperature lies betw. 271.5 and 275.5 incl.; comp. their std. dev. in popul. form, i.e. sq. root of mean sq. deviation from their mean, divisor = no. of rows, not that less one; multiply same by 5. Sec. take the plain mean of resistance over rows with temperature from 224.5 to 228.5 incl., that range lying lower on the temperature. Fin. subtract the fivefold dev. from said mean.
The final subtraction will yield 2.6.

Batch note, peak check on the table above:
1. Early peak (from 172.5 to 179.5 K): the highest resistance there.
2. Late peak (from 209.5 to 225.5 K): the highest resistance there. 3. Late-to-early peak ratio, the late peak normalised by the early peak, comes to 0.96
